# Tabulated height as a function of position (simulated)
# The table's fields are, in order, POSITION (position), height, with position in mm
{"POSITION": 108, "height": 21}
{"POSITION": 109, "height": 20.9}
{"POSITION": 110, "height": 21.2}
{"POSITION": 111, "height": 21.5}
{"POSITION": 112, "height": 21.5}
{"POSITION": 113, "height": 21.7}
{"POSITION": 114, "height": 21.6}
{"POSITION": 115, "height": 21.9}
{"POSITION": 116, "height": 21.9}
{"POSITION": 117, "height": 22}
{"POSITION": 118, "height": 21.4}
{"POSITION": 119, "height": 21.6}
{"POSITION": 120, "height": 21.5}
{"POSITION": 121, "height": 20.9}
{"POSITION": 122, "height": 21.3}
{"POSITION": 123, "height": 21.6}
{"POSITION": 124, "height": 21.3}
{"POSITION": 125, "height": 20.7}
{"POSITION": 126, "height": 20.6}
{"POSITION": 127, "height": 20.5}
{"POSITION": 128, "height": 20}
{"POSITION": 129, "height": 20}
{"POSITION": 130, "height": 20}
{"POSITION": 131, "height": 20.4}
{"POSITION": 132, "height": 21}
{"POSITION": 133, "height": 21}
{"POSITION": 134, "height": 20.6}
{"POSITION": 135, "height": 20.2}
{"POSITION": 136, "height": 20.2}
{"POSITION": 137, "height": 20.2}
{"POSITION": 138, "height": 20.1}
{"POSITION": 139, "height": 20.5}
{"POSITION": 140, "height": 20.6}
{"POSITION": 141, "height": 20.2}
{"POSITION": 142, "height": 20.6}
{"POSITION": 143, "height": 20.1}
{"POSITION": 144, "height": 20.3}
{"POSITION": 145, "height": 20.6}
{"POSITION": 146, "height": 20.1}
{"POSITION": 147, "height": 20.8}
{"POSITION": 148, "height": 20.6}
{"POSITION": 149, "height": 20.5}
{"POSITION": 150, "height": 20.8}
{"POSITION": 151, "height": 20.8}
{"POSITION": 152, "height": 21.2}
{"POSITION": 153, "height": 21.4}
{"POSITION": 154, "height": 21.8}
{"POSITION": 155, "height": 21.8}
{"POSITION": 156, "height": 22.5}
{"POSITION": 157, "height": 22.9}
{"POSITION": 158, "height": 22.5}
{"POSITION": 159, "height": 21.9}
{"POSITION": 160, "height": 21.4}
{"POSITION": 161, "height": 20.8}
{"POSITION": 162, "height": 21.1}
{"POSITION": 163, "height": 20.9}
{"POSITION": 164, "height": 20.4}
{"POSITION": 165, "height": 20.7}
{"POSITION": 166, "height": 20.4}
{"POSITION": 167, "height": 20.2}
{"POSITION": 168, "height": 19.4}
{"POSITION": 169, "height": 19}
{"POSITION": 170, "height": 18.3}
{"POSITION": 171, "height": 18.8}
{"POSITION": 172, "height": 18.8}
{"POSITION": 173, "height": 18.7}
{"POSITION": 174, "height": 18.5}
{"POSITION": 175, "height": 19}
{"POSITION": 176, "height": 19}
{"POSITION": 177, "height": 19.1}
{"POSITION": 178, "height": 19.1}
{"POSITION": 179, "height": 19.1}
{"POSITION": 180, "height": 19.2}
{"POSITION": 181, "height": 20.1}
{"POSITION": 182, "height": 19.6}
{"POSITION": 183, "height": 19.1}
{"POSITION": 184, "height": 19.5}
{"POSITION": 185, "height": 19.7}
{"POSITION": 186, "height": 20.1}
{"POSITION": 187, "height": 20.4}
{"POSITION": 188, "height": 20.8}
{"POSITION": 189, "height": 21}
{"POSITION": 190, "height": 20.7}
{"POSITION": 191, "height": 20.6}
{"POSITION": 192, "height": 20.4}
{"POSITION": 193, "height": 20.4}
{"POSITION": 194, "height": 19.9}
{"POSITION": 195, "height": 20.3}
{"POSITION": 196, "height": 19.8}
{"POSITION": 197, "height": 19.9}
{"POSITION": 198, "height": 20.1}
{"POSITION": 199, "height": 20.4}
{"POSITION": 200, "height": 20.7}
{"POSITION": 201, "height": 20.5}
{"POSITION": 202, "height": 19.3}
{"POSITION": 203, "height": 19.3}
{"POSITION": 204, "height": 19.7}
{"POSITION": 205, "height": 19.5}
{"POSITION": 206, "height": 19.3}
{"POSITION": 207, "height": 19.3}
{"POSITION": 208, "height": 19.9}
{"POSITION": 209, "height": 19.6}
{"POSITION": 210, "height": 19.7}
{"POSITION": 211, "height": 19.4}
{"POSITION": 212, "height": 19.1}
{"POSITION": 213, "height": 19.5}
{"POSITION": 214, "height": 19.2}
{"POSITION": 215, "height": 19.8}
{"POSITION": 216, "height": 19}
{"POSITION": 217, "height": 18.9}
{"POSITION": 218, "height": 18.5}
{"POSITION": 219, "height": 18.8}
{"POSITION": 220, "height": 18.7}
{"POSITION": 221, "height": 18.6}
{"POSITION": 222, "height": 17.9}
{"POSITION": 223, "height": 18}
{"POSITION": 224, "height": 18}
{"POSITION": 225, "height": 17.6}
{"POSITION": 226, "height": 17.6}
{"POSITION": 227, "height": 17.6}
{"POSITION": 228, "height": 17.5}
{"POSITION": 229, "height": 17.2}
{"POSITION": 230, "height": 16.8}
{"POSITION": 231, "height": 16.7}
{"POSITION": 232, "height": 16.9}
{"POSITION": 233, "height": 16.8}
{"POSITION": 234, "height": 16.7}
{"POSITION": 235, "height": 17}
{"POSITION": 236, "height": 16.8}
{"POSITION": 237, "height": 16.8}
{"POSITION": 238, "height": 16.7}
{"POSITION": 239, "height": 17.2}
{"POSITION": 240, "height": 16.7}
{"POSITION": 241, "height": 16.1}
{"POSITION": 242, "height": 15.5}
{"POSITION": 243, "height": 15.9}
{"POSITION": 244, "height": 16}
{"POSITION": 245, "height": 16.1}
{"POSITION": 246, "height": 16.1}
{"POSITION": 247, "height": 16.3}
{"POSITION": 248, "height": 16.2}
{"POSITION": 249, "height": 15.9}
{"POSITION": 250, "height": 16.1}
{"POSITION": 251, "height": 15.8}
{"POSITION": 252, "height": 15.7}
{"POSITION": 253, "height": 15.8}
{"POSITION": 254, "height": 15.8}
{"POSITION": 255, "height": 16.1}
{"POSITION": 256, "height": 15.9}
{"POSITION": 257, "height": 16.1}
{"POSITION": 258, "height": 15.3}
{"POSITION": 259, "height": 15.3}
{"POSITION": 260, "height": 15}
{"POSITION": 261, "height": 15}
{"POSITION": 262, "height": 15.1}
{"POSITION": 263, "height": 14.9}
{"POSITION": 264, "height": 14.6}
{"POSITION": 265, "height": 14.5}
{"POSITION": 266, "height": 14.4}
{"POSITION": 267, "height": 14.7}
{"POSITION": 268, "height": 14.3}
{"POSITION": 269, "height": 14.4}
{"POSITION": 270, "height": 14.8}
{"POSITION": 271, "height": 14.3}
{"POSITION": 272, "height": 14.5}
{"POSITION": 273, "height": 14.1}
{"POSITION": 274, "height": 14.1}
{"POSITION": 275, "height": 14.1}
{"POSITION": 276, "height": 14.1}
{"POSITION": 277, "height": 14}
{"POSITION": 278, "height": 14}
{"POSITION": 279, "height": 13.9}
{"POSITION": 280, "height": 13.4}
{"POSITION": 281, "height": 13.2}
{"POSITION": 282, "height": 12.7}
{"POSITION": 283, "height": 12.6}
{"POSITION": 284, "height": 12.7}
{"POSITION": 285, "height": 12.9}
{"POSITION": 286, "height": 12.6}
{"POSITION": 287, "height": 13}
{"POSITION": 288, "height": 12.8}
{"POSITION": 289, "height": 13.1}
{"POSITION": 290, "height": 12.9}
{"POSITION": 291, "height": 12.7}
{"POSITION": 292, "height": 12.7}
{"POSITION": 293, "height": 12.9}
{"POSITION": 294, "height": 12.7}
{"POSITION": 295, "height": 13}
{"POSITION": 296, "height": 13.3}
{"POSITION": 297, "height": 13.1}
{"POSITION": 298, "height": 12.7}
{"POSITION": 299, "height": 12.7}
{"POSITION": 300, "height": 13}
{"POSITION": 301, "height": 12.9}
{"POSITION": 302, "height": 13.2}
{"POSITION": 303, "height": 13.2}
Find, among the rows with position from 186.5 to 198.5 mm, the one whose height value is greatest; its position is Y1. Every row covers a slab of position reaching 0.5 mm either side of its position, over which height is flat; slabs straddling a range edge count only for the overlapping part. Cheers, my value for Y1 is 189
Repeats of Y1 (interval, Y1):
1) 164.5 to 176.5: 165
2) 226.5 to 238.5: 227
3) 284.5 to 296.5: 296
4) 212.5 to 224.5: 215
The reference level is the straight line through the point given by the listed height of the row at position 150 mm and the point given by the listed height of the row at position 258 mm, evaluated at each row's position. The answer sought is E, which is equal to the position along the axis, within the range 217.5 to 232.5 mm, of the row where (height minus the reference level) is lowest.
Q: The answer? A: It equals 231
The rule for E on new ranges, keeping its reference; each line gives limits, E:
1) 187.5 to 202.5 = 202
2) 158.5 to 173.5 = 170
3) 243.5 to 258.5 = 244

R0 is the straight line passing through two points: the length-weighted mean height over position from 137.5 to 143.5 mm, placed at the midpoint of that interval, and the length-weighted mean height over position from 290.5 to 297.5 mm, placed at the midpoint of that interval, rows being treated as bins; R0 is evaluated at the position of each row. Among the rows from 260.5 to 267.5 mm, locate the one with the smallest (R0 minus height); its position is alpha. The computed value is 262 mm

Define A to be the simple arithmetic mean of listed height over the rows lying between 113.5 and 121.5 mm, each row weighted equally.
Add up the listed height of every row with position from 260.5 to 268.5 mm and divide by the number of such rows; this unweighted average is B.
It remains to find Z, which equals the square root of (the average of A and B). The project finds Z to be 4.26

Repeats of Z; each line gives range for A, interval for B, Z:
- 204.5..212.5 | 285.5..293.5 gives 4.02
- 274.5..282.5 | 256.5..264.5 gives 3.80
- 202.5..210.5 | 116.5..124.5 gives 4.53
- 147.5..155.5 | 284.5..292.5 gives 4.12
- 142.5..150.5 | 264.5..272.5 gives 4.18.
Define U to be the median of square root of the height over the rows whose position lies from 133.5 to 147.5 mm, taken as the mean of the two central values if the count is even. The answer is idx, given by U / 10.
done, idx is 0.45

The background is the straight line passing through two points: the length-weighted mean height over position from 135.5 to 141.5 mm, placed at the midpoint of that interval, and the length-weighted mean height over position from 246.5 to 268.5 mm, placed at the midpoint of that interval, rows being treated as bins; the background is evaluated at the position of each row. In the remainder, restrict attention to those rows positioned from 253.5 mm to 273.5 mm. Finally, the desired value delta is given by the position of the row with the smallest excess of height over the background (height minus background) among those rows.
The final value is 268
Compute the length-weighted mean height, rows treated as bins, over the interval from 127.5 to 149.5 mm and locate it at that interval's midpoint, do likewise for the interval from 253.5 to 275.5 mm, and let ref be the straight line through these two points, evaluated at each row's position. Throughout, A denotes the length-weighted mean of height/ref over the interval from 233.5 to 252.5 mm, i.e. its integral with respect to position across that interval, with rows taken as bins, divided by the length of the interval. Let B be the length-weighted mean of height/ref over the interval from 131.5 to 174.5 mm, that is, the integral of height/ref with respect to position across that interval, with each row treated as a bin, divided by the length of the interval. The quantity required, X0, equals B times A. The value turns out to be 1.07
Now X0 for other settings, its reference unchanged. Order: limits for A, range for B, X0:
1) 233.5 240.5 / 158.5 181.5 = 1.09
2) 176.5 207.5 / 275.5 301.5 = 1.04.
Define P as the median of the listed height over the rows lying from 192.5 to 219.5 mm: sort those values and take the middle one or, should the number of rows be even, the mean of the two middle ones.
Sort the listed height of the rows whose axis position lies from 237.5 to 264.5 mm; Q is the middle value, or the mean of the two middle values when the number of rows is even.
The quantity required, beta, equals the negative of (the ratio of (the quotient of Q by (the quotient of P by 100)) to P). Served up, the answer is -4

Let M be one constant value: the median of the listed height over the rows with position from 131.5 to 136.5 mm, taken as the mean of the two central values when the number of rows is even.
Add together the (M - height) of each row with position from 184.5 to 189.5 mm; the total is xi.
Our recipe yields 1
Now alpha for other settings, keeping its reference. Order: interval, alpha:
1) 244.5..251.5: 247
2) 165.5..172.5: 166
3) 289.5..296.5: 296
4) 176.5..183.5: 181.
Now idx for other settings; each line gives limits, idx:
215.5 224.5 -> 0.43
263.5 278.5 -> 0.38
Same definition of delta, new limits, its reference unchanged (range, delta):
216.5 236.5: 231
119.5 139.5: 128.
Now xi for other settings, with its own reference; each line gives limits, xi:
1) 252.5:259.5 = 34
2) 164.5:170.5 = 6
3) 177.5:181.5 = 5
